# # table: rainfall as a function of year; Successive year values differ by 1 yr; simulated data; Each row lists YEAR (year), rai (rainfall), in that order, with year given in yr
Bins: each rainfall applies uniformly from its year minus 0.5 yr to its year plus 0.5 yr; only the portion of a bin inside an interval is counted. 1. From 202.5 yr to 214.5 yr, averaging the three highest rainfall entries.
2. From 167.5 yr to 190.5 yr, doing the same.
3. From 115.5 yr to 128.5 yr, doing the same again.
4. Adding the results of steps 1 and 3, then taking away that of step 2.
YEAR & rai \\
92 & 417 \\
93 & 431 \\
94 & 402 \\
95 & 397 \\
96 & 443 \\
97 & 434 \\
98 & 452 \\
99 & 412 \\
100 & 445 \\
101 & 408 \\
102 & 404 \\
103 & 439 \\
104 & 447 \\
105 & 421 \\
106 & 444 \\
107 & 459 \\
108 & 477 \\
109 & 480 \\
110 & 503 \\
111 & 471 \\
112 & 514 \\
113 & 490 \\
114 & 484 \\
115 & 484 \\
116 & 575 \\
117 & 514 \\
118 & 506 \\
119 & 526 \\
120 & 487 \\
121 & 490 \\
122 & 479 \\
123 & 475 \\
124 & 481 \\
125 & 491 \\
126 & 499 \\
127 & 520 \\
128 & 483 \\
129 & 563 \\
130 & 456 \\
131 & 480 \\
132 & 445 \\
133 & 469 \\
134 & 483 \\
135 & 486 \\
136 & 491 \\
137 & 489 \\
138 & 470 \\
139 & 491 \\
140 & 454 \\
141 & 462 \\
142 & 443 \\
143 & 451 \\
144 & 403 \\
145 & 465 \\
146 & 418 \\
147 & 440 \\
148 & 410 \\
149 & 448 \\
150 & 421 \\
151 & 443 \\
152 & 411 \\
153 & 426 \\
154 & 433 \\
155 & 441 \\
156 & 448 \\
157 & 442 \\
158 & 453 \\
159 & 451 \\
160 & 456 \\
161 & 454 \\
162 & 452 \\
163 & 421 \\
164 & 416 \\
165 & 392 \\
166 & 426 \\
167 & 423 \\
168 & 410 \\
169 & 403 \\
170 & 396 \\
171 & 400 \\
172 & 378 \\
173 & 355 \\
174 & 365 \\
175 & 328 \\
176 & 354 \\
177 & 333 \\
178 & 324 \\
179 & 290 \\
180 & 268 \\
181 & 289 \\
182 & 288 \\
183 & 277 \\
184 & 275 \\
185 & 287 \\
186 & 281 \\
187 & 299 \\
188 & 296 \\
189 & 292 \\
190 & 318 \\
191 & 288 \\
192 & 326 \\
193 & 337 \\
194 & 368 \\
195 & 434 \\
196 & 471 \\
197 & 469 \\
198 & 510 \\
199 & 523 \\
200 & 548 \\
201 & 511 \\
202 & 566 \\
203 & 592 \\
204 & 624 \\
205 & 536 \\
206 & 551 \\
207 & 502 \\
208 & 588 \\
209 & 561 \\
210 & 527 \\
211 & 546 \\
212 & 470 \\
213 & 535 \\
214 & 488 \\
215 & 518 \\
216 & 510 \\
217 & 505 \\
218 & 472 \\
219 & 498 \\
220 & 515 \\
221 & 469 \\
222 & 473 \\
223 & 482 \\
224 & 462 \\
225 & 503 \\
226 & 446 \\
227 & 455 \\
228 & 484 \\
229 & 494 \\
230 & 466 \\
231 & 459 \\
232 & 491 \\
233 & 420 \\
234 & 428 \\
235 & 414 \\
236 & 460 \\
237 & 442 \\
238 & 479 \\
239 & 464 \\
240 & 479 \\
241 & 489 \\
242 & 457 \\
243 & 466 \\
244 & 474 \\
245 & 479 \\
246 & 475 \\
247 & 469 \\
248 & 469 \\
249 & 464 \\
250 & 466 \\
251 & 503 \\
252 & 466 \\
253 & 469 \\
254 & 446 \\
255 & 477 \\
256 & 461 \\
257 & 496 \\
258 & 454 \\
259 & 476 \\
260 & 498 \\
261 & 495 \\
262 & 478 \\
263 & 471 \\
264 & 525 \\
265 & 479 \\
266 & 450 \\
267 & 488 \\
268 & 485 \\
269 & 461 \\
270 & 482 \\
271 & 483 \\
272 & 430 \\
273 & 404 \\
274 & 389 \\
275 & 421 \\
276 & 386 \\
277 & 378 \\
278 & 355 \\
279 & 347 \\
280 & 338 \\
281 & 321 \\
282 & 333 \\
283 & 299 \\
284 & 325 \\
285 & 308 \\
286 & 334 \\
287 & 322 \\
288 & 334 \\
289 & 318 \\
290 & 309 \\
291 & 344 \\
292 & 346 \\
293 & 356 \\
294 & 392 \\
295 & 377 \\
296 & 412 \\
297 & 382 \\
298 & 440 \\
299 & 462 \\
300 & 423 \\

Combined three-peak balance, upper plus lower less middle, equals 737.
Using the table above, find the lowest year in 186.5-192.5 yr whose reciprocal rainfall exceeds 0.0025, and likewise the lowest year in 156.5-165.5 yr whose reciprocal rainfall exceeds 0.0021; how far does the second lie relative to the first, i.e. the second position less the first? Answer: -30 yr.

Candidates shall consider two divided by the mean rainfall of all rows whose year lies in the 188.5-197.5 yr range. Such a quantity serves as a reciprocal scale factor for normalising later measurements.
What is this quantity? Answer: 0.0054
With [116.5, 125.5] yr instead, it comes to 0.0040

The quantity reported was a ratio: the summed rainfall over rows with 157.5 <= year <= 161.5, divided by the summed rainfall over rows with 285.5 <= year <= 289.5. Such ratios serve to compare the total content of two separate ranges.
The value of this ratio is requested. 1.4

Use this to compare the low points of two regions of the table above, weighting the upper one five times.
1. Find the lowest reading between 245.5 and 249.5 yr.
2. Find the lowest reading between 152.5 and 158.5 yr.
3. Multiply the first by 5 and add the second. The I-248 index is 2746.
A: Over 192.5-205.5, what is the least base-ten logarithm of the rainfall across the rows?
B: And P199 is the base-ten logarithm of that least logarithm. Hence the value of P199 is 0.403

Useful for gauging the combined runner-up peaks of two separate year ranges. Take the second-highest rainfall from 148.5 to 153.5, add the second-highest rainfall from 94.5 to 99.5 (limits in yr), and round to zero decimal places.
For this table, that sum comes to 886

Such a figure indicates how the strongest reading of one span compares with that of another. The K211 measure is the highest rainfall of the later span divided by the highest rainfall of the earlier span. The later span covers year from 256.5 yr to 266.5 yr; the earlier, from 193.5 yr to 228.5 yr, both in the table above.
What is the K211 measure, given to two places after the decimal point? 0.84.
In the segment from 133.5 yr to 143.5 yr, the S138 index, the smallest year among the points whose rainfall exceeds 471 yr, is 134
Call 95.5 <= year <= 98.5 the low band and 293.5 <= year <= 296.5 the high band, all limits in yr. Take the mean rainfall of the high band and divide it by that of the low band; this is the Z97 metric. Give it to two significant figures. 0.89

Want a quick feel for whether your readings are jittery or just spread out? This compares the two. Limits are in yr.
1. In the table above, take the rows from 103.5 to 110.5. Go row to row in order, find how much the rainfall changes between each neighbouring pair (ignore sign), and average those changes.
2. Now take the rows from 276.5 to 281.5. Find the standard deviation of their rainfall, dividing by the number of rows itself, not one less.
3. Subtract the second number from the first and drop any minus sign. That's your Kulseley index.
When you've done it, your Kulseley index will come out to 0.9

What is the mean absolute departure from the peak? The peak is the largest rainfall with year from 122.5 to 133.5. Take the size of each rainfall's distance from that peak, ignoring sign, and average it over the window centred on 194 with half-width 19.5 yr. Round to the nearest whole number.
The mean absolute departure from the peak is 154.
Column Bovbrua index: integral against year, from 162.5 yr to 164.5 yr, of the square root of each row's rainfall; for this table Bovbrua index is 41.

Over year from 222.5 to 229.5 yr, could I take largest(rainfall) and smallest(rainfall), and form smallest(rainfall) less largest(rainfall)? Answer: -57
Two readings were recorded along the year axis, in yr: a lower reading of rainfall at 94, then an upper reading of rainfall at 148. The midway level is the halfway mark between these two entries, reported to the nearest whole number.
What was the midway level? 406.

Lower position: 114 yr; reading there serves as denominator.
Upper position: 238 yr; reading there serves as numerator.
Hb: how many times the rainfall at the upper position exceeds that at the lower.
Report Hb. 0.99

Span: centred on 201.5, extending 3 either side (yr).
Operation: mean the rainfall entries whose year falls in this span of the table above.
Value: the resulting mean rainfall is 561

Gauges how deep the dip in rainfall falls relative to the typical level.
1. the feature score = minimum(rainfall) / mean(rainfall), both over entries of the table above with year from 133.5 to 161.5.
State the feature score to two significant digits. 0.90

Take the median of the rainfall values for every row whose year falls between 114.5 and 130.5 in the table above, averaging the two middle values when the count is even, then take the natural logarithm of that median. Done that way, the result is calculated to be 6.20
